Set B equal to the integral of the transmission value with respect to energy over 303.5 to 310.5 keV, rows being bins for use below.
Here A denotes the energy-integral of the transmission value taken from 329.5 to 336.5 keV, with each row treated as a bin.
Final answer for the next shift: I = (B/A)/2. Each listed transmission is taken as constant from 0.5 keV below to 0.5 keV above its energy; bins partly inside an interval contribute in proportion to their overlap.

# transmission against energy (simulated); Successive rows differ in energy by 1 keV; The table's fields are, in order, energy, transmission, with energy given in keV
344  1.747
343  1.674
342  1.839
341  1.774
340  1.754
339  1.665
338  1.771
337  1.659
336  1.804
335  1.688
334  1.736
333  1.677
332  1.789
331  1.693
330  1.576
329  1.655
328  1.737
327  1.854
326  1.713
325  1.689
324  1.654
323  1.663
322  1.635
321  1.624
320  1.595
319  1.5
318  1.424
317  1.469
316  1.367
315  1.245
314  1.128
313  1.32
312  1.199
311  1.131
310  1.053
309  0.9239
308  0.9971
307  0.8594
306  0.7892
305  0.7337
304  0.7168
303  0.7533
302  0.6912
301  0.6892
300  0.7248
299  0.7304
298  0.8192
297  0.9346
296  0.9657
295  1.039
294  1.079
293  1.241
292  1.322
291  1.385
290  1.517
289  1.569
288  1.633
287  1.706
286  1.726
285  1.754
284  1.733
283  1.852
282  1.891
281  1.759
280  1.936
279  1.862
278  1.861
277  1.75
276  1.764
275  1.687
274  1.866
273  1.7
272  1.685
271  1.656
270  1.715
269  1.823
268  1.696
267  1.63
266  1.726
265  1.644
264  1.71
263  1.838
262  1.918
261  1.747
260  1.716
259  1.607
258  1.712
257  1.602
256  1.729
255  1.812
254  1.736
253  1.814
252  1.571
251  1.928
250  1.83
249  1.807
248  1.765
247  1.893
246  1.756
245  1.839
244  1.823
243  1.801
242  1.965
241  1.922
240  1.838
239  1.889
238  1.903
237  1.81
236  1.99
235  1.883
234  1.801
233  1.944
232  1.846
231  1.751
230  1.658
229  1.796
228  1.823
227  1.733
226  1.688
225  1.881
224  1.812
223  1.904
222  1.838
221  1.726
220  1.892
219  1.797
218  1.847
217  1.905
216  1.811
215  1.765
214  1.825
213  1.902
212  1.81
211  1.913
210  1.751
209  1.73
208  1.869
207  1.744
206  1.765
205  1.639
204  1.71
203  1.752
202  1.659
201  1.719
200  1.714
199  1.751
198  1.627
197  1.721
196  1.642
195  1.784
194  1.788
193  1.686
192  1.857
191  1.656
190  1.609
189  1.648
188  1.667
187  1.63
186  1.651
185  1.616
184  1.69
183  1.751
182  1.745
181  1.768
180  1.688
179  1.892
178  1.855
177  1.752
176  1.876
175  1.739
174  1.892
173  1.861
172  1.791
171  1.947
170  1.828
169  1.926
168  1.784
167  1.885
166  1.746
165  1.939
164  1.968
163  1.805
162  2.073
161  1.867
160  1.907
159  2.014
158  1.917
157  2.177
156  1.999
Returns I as 0.25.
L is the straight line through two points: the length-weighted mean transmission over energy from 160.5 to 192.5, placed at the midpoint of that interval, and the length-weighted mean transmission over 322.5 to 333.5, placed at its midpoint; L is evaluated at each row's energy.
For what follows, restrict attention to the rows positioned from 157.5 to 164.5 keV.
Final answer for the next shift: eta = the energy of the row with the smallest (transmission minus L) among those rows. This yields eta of 163 keV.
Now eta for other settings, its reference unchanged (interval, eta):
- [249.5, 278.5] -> 252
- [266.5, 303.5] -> 301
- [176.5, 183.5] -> 180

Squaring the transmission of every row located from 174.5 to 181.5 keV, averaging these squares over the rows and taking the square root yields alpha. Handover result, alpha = 1.80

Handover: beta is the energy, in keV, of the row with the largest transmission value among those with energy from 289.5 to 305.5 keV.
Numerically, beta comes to 290 keV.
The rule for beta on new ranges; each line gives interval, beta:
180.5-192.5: 192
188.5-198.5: 192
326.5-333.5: 327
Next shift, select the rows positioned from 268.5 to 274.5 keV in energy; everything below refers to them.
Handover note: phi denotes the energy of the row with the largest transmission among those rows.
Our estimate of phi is 274 keV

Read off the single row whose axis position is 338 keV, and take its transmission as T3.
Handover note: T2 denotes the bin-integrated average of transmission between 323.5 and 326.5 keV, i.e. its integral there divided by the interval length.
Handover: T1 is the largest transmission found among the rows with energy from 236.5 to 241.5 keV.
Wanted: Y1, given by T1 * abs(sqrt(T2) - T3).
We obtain 0.91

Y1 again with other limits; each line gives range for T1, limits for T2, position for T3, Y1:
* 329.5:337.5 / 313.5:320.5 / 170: 1.17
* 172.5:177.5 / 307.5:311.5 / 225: 1.64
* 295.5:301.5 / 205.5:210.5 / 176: 0.53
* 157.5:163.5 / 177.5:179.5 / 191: 0.60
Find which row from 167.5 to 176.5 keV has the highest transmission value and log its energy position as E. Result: 171 keV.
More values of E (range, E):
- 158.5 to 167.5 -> 162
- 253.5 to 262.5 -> 262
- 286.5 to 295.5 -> 287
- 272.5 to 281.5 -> 280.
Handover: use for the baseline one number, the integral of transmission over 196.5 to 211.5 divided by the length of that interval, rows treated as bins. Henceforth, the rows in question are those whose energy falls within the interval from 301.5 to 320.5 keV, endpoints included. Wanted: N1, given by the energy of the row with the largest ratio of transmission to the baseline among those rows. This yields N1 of 320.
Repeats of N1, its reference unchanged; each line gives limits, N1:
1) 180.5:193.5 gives 192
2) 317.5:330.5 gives 327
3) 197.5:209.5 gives 208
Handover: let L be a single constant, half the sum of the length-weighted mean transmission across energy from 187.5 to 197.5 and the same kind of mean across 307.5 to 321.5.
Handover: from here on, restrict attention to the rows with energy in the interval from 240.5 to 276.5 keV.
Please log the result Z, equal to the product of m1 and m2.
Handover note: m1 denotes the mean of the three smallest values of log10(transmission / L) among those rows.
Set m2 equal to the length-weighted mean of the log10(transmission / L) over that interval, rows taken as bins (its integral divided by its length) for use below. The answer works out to 0.0020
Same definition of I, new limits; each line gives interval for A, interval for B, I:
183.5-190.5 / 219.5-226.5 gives 0.55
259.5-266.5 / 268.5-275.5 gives 0.49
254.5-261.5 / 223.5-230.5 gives 0.52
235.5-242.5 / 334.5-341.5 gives 0.45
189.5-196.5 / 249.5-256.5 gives 0.52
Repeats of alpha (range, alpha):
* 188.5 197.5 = 1.71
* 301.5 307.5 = 0.76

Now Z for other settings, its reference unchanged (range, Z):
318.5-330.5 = 0.0008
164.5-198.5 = 0.0024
